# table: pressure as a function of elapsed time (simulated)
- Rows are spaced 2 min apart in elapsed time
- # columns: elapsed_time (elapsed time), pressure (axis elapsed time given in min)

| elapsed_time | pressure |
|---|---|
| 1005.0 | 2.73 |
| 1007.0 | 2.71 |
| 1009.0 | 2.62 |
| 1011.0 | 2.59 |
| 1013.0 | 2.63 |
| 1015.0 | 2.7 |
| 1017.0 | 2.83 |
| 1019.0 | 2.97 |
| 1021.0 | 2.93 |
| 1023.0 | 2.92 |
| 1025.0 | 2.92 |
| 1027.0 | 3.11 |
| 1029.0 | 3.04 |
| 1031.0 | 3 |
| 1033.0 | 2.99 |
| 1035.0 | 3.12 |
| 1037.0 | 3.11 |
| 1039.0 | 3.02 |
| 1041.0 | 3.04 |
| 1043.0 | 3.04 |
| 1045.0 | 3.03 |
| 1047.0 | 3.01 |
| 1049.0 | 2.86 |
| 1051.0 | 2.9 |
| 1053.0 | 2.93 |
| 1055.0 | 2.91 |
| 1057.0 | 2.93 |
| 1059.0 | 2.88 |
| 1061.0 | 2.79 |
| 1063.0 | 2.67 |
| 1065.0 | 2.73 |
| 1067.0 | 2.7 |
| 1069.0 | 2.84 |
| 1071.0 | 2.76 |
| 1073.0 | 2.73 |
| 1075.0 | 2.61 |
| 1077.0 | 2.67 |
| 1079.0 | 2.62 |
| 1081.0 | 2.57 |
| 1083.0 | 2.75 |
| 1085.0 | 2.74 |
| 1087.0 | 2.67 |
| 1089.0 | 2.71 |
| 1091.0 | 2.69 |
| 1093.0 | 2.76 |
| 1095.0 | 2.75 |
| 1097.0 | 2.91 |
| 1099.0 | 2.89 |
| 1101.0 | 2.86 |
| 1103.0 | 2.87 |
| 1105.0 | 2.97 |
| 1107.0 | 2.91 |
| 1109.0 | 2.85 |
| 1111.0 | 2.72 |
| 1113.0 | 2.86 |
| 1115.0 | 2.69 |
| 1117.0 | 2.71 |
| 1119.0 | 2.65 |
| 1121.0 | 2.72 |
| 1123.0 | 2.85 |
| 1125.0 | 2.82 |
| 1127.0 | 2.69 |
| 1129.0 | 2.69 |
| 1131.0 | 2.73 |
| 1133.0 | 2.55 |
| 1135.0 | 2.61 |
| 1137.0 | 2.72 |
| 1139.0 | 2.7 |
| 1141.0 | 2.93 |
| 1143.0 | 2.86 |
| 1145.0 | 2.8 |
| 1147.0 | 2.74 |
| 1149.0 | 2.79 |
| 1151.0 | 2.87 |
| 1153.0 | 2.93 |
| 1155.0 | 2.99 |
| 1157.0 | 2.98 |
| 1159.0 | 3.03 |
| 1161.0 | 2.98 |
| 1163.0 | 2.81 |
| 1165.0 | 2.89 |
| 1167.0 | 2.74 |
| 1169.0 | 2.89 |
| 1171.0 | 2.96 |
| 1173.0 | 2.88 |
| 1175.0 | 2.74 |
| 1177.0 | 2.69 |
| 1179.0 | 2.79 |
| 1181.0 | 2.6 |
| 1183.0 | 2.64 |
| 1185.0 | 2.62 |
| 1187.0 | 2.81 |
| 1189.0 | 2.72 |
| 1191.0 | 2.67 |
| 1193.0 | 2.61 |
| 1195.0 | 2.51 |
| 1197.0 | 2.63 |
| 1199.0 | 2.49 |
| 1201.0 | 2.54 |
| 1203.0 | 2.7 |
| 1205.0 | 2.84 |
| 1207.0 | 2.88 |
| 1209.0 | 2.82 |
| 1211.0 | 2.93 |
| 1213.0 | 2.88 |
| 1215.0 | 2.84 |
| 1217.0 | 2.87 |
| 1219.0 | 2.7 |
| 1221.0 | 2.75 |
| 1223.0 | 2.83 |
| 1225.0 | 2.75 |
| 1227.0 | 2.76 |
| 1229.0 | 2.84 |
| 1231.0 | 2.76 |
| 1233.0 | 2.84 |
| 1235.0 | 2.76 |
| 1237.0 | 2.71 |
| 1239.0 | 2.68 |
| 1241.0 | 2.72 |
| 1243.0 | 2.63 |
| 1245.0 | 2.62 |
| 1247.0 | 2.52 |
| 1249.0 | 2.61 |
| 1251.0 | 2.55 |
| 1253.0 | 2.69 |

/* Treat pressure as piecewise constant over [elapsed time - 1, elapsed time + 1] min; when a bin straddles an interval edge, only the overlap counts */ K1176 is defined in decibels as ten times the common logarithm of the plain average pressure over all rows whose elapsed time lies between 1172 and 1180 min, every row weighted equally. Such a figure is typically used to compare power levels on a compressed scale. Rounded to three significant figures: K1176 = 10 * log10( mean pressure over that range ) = 4.43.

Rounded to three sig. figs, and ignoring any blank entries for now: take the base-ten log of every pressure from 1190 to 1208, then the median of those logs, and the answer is 0.420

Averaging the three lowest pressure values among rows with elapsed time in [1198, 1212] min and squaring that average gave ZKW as 6.6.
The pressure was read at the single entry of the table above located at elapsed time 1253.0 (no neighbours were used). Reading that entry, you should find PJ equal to 2.69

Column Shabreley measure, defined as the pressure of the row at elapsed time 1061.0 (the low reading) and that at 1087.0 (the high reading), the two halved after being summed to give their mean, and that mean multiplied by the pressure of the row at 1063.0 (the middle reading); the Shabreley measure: 7.3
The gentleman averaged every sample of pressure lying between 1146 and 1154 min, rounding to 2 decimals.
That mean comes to 2.83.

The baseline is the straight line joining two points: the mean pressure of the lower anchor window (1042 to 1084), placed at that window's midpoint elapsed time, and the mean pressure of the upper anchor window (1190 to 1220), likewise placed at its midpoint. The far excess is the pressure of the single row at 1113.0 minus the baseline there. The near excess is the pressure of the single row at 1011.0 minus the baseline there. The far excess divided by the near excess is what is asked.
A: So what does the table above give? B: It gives -0.3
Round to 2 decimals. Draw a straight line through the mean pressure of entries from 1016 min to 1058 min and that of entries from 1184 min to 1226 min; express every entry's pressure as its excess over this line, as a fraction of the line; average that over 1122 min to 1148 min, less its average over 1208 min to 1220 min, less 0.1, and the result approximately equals -0.18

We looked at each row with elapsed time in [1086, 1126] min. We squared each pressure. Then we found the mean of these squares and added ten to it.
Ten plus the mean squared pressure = 17.8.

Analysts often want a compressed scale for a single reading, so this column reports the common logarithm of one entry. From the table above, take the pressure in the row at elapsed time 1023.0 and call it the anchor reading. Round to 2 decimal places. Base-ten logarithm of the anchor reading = 0.47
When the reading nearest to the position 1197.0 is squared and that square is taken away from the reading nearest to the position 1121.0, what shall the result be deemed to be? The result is -4.2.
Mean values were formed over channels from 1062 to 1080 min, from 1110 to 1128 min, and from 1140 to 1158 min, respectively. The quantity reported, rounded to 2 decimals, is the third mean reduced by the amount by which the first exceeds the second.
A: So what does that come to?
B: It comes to 2.92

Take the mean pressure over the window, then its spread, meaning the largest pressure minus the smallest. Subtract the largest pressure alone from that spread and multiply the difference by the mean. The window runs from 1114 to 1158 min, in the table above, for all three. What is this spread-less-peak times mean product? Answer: -7.07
